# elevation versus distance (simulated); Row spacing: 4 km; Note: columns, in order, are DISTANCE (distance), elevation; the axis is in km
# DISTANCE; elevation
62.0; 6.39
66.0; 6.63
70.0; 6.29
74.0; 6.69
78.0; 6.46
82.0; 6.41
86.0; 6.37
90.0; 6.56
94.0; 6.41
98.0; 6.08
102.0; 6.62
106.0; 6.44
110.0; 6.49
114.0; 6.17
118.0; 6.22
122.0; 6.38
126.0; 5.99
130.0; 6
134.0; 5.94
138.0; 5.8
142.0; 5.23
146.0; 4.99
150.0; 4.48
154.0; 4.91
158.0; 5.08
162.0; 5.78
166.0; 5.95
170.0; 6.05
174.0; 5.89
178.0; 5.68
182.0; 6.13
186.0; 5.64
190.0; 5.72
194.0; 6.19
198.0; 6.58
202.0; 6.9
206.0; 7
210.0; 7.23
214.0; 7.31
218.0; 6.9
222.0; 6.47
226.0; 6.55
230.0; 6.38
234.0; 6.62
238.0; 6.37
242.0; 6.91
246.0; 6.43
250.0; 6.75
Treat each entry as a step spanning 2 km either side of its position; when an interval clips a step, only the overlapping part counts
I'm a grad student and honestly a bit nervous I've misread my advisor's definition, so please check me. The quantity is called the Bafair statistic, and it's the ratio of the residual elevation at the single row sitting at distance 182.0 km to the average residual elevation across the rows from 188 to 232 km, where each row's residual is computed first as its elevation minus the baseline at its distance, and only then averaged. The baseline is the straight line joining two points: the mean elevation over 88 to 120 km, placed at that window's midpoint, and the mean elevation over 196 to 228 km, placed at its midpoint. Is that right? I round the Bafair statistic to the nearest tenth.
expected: 3.0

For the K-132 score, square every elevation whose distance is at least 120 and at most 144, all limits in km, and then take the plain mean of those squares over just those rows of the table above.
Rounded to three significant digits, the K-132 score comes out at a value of 34.8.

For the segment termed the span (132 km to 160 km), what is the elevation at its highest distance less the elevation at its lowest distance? -0.9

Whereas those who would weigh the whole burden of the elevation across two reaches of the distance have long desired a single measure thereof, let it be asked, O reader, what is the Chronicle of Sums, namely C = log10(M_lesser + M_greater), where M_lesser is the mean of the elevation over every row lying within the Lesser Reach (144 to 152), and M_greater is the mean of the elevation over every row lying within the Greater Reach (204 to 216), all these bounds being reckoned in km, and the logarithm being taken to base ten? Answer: 1.08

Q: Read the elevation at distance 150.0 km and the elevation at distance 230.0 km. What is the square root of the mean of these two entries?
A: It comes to 2.330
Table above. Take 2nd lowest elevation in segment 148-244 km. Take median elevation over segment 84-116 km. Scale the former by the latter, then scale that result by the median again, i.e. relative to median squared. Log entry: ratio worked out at 0.12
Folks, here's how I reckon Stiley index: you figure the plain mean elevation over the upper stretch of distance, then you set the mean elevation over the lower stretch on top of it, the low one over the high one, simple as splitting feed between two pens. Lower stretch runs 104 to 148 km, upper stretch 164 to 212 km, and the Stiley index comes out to 0.96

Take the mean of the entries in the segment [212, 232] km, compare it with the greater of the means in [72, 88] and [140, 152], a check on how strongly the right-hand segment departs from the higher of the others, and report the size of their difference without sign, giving 0.24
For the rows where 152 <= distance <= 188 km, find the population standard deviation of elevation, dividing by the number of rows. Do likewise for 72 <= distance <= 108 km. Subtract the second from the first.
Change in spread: 0.23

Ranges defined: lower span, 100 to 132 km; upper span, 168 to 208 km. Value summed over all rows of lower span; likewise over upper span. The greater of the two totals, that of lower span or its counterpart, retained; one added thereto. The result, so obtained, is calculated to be 63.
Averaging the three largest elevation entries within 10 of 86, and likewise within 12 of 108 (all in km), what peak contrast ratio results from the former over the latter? 0.99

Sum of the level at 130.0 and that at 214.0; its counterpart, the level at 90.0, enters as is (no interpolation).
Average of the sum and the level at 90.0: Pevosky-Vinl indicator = 9.9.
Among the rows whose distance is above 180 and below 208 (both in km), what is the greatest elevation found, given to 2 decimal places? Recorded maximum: 7.00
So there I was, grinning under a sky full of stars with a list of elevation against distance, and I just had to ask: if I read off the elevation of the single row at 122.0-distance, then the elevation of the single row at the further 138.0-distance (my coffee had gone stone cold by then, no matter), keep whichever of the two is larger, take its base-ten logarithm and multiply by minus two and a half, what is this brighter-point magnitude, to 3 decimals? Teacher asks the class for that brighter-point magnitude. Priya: -2.012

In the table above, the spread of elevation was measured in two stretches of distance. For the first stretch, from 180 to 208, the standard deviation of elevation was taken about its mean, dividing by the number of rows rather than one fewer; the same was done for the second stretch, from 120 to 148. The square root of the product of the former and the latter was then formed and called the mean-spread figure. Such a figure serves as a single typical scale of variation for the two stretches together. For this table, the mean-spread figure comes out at 0.47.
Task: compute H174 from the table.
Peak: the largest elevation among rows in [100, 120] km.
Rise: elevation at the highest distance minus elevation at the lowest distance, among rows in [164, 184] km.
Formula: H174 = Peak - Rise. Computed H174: 6.4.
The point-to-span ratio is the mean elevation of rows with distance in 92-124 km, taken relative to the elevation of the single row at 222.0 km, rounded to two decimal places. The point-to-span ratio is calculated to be 0.98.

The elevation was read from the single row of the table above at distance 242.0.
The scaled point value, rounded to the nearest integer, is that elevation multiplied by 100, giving 691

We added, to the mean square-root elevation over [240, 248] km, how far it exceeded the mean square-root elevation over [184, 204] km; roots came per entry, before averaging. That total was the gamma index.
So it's 2.68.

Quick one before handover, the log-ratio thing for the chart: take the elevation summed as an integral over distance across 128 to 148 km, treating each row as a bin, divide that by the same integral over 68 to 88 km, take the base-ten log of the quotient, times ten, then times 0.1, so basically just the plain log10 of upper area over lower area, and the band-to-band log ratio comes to -0.062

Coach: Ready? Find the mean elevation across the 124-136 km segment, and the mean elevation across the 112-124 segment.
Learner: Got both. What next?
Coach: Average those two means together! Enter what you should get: 6.12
